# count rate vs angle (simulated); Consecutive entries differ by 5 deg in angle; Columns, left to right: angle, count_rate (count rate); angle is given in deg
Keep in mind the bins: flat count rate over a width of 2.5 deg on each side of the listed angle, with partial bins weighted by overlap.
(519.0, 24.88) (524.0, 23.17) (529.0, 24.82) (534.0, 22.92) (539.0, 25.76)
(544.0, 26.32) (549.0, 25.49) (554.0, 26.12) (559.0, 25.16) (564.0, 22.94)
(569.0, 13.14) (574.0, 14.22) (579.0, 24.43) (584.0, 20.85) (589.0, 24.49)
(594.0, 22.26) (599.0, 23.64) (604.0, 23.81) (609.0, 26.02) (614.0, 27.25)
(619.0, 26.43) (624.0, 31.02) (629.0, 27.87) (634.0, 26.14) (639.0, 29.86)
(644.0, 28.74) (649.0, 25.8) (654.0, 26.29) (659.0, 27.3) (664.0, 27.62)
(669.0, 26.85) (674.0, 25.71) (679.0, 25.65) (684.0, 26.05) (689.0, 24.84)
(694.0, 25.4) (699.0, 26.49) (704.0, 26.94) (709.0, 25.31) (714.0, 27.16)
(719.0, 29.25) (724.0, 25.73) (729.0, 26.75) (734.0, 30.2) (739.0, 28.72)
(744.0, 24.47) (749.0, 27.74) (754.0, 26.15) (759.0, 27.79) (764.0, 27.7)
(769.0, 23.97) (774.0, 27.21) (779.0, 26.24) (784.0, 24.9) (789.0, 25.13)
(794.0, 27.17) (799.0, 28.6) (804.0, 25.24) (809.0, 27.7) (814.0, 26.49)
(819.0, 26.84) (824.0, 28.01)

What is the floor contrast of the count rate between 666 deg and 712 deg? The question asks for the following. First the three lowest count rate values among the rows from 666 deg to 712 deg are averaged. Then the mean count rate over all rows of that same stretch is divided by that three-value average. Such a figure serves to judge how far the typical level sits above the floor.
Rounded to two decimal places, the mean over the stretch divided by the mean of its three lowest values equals 1.03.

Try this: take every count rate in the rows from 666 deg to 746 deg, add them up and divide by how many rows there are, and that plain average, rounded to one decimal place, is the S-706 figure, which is 26.6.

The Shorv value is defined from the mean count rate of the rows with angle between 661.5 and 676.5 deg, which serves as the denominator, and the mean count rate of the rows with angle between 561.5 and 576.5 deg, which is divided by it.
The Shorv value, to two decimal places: 0.63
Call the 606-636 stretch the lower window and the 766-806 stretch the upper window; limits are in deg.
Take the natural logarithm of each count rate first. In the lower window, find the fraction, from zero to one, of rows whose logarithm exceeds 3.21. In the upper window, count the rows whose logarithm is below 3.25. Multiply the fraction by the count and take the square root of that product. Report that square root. 2.00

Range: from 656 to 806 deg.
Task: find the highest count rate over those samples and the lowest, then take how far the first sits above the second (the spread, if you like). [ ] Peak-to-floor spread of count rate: 6.2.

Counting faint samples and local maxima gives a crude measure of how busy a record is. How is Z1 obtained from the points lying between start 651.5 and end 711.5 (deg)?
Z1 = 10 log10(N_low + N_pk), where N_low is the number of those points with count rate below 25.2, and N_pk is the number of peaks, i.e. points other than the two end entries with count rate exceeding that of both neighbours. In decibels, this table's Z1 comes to 6.0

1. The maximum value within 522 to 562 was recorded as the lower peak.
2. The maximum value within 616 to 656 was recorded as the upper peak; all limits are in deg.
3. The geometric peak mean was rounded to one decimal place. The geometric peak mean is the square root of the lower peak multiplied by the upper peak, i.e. 28.6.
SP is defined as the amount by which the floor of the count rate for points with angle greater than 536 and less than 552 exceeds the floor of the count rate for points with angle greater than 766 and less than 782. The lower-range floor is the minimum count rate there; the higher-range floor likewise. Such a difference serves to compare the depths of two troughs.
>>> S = 1.5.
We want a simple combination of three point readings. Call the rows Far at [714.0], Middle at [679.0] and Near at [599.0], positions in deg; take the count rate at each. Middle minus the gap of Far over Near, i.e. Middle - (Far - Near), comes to 22.1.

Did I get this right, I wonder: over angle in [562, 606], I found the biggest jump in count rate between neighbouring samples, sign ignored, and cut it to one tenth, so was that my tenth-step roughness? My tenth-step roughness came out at 1.0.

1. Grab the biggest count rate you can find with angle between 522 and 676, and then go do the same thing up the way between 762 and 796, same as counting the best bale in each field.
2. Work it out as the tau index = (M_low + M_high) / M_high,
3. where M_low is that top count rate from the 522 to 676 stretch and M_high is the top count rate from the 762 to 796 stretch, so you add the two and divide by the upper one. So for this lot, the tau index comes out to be 2.12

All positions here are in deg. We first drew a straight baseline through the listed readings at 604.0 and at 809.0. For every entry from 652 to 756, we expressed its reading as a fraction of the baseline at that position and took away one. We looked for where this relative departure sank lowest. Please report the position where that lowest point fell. 744.0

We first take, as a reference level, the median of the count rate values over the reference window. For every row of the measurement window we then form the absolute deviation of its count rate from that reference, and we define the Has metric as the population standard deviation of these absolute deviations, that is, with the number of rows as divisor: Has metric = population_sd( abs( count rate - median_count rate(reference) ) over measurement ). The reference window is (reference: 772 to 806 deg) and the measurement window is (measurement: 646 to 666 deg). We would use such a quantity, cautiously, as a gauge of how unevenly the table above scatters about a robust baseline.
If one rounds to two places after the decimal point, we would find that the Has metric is 0.52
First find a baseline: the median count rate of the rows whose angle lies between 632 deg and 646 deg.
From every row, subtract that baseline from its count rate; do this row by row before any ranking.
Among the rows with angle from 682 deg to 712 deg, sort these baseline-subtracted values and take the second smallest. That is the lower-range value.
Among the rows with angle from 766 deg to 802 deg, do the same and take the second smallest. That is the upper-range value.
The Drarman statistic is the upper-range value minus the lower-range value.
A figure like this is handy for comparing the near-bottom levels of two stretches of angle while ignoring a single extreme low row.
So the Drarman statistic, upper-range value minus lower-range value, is -0.4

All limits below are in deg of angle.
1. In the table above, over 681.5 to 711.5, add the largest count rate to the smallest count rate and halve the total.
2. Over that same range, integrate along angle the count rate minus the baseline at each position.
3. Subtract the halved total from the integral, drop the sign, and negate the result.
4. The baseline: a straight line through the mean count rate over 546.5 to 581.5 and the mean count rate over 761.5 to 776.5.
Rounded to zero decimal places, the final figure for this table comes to -10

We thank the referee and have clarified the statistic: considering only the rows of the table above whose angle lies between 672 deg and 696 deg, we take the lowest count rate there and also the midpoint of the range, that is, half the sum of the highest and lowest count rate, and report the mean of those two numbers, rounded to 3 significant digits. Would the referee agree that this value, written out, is 25.1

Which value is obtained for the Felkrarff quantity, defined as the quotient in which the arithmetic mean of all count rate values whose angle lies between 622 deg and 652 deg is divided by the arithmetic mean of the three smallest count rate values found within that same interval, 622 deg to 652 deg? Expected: 1.06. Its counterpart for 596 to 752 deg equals 1.12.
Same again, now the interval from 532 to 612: 1.43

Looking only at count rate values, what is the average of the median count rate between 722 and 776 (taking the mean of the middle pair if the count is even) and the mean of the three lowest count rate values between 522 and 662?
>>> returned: 21.6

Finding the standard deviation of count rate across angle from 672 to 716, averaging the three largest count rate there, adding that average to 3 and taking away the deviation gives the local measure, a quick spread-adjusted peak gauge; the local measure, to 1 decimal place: 29.1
